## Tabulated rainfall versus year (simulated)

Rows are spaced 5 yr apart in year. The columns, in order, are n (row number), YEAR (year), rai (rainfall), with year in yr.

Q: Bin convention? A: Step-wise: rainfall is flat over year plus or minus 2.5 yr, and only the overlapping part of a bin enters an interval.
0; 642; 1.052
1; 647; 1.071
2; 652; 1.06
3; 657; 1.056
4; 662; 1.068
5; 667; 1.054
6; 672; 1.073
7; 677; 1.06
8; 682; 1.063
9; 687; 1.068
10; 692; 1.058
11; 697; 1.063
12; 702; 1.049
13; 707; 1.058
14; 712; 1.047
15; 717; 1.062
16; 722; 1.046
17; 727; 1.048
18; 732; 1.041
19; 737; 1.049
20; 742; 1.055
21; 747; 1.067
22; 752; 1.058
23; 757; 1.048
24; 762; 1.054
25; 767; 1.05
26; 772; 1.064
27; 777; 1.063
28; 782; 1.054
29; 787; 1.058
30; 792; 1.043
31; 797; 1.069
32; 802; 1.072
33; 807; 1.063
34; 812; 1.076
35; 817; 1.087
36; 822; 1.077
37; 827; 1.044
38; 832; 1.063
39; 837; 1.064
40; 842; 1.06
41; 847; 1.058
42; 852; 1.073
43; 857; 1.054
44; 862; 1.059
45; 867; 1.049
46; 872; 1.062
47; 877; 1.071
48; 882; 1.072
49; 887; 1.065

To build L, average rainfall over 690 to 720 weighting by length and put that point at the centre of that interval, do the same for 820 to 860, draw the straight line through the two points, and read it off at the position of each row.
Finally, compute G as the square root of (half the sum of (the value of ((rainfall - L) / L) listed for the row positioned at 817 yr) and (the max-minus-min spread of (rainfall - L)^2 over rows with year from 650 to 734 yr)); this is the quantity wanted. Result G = 0.11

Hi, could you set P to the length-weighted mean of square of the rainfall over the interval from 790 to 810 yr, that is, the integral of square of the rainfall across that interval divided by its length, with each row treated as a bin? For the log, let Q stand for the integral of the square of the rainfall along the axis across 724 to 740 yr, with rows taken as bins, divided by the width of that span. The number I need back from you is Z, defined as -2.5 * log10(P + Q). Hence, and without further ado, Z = -0.868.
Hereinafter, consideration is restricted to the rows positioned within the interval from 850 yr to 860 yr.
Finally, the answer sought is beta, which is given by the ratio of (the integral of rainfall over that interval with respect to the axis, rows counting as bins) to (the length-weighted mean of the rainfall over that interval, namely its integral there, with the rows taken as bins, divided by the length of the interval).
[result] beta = 10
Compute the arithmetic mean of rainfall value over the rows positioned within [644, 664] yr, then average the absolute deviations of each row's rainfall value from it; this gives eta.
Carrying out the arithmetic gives 0.006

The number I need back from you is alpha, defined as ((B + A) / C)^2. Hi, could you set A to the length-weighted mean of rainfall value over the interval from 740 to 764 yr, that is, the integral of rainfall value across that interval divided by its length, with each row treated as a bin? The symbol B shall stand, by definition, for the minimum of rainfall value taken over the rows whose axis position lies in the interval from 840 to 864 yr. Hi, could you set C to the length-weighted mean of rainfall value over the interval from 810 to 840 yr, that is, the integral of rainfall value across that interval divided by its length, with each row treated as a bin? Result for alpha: 3.90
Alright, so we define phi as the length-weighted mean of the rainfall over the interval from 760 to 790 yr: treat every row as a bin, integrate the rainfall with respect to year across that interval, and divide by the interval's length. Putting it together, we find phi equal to 1.06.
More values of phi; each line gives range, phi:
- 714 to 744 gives 1.05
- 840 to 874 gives 1.06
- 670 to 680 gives 1.07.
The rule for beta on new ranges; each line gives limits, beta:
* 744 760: 16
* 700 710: 10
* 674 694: 20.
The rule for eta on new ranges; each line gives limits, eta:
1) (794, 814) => 0.004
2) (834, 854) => 0.005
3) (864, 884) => 0.008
